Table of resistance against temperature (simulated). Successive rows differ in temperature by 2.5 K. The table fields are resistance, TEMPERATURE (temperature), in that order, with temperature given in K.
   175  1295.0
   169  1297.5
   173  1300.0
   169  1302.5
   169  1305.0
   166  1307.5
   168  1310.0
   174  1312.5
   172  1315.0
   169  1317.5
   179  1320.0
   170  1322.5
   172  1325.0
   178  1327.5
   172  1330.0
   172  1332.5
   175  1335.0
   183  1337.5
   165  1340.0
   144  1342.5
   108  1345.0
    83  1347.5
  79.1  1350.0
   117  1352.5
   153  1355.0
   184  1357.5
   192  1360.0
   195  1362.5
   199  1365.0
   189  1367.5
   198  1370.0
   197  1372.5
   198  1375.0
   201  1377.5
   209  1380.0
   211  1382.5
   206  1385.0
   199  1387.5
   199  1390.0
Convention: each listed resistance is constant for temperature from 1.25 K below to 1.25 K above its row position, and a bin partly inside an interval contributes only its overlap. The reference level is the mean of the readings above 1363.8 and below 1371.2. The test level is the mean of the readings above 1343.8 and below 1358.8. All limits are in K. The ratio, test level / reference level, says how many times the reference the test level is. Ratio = 0.62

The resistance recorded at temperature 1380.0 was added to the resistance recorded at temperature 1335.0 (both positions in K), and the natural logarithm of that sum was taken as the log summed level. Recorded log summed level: 5.95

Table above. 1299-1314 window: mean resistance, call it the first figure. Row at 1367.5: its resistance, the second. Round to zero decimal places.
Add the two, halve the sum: 179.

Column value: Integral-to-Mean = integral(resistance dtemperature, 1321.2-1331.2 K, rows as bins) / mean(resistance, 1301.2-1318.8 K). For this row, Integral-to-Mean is 10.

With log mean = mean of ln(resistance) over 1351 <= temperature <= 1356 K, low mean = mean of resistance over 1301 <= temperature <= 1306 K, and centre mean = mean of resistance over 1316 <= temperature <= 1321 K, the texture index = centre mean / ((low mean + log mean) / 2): 2.00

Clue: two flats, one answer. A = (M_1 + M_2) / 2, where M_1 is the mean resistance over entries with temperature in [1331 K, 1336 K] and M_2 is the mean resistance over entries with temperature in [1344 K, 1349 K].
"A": 134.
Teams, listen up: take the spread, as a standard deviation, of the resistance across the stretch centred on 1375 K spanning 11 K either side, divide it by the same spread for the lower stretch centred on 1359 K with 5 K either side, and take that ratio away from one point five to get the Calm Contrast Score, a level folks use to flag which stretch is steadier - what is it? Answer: 1.1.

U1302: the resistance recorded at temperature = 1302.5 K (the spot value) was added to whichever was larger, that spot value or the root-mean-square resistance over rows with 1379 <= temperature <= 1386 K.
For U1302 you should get 378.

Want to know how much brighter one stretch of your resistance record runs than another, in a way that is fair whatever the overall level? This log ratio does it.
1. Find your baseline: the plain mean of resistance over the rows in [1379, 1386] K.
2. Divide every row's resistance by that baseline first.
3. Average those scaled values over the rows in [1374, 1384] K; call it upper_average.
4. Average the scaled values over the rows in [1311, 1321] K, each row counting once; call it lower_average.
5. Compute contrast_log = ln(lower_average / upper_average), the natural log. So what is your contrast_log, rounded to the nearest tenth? -0.2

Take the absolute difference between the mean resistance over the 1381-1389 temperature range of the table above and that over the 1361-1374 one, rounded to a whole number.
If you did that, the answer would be 10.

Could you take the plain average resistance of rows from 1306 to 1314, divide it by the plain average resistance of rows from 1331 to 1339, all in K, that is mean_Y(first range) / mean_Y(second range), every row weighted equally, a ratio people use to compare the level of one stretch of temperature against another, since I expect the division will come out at 0.96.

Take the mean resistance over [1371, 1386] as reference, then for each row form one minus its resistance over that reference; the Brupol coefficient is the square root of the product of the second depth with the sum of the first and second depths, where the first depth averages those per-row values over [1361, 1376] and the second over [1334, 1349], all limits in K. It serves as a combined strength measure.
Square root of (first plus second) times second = 0.32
